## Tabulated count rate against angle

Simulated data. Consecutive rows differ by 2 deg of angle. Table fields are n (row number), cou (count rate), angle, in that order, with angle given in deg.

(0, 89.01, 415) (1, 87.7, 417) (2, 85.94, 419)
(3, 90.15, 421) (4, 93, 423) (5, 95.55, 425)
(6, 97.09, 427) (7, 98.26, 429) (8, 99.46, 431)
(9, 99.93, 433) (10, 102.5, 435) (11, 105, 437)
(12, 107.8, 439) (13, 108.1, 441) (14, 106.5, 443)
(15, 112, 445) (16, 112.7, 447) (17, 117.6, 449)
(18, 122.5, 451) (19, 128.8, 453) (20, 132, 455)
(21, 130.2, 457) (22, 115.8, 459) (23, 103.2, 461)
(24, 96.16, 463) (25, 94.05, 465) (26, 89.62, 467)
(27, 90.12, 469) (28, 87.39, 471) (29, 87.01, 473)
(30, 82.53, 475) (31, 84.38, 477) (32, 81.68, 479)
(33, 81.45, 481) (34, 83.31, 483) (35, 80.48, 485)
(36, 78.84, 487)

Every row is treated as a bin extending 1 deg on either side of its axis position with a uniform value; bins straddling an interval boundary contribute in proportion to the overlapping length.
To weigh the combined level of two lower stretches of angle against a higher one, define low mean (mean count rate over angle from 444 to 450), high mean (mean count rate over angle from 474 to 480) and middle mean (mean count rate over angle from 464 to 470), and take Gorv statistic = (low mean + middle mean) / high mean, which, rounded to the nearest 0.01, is 2.48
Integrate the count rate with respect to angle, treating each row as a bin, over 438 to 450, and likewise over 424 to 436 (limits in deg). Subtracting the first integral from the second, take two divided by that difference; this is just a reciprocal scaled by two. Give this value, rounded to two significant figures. -0.014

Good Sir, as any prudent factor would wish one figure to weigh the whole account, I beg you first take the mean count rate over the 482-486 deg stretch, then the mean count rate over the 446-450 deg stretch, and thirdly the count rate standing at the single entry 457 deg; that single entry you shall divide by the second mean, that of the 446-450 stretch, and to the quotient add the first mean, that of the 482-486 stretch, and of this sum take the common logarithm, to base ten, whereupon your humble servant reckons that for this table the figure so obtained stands 1.92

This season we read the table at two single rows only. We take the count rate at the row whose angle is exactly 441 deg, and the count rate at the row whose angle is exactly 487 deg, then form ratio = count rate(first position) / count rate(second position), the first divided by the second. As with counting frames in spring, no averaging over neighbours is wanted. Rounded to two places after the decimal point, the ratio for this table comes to 1.37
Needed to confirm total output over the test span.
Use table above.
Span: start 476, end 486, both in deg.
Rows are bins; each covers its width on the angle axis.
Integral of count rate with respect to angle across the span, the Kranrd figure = 823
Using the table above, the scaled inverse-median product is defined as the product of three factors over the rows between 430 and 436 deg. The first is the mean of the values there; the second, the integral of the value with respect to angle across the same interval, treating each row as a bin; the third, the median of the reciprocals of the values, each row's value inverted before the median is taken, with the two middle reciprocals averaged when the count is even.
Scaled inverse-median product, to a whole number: 608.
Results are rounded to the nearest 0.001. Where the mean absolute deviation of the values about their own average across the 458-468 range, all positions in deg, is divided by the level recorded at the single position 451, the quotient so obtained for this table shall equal 0.064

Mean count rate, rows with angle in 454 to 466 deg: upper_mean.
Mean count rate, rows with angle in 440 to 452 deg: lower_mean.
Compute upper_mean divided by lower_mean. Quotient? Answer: 1.0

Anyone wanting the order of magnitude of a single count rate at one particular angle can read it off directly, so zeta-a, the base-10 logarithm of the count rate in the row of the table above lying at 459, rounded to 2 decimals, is 2.06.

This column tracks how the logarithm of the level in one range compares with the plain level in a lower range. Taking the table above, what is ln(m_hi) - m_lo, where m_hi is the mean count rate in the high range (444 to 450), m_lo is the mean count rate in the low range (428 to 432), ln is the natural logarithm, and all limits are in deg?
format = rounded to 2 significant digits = -94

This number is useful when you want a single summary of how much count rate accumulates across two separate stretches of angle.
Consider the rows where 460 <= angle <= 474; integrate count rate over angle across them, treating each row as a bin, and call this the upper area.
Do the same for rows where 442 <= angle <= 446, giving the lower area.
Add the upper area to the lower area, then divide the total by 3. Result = 577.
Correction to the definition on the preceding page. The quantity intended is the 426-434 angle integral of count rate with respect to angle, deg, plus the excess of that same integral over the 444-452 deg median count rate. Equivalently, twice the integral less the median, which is 1464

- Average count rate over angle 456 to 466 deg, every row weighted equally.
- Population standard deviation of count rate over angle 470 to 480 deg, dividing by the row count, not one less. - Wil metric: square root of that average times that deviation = 16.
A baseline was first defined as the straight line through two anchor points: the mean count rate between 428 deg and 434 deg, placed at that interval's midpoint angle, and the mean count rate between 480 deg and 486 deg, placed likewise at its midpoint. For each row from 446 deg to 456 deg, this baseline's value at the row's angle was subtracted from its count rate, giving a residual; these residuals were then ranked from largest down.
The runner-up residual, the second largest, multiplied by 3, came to 111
